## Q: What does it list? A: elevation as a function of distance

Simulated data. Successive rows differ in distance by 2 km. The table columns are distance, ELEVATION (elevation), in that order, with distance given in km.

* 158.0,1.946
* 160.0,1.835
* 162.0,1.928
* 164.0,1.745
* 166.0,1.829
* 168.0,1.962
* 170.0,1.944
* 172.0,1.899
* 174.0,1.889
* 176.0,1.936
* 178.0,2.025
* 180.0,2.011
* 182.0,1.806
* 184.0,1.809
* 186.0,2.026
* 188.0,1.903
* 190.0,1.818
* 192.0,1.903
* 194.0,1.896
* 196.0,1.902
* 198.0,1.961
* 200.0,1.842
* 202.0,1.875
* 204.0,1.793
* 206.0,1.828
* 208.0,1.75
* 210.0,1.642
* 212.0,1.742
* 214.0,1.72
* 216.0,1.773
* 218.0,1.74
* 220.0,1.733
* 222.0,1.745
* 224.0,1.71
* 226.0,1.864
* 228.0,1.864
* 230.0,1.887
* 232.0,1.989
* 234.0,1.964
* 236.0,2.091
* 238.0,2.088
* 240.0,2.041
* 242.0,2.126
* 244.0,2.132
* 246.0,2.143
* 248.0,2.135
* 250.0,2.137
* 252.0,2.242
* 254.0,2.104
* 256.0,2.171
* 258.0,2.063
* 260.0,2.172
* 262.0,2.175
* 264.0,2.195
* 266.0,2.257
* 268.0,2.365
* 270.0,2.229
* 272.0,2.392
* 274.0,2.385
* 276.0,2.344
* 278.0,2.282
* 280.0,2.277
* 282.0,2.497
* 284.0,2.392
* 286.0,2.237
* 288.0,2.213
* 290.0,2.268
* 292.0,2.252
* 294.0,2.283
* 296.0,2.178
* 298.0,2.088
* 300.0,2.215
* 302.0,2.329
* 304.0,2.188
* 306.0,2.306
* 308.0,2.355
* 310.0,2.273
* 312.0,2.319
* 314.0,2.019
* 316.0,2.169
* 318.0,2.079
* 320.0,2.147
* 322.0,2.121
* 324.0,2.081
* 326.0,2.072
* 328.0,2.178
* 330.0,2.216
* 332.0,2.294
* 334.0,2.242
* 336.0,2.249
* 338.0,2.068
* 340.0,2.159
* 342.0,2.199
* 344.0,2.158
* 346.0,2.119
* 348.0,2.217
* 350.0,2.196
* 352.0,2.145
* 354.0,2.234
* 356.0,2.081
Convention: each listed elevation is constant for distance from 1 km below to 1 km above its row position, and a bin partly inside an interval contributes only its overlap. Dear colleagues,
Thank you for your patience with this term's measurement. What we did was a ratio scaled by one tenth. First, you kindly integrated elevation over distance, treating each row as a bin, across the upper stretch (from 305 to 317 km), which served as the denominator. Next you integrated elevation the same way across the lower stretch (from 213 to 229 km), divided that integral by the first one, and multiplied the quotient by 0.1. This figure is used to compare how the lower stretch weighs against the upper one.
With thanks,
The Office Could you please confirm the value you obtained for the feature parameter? 0.11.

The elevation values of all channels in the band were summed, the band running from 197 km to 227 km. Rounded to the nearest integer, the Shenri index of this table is 27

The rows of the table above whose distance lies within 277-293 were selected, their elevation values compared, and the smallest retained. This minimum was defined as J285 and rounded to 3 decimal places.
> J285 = 2.213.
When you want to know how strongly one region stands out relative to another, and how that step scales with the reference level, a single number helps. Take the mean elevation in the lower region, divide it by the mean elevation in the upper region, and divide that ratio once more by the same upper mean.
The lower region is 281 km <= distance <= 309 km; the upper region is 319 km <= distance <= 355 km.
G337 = 0.48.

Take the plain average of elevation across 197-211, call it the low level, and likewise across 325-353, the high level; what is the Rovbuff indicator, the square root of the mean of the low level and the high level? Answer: 1.41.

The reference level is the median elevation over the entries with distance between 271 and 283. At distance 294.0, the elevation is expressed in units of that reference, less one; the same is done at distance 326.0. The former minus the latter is 0.089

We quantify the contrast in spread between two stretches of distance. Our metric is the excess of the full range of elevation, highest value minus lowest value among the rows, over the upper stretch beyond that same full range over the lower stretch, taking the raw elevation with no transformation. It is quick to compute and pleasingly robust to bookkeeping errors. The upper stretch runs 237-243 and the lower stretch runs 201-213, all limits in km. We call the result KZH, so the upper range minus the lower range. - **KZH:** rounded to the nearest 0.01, -0.15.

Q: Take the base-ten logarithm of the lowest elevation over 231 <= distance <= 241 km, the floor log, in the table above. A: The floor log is 0.29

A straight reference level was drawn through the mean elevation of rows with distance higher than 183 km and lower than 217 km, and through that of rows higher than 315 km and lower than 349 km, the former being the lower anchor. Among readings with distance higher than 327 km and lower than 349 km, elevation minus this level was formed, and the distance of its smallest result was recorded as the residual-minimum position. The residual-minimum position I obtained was 338.0 km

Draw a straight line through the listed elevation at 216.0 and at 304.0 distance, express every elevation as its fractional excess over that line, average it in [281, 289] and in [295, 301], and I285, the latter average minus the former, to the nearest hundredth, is -0.11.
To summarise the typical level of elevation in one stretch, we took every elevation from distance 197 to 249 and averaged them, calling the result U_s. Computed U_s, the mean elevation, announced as 1.89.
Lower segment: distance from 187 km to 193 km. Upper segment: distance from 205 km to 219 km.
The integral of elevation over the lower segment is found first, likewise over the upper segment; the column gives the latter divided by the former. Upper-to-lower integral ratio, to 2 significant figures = 2.2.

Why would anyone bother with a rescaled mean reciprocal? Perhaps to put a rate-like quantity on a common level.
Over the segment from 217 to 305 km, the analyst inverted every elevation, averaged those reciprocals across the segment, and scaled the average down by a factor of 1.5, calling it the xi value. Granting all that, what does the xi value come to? 0.314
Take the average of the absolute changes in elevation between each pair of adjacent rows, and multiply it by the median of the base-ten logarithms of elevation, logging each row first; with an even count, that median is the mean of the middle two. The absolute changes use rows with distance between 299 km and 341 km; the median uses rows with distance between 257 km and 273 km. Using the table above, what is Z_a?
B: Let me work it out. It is 0.031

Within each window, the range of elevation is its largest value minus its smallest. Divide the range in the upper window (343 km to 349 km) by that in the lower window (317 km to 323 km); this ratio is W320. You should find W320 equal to 1.4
